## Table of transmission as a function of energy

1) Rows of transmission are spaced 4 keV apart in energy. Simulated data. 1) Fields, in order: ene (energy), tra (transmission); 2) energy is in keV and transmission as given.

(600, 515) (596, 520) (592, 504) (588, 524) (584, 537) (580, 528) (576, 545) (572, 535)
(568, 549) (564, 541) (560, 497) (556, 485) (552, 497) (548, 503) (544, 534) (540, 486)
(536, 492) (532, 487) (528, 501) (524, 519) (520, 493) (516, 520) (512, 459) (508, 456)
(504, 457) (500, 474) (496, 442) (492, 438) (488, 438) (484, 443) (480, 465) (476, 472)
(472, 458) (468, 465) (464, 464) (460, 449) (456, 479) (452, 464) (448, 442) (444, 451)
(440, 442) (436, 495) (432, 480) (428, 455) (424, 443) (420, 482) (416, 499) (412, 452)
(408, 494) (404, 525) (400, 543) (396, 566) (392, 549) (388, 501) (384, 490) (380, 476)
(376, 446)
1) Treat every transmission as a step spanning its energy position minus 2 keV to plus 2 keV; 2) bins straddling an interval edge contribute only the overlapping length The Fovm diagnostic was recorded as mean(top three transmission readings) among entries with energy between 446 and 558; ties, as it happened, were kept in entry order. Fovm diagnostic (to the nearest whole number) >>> 524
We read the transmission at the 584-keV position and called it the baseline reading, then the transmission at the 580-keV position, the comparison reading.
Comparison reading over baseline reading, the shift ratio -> 0.98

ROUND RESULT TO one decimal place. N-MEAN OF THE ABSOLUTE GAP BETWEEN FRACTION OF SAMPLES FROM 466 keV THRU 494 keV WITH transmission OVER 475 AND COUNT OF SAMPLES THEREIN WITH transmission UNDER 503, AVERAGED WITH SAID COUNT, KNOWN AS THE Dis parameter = 7.0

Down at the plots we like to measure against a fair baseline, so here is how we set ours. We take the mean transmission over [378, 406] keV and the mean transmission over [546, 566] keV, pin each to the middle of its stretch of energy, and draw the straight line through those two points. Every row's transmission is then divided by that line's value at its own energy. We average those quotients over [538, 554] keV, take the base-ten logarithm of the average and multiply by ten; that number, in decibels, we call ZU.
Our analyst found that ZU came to 0.0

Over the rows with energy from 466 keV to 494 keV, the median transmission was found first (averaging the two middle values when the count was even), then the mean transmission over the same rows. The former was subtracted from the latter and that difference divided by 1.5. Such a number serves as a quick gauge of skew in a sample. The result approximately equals -3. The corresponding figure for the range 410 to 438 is -5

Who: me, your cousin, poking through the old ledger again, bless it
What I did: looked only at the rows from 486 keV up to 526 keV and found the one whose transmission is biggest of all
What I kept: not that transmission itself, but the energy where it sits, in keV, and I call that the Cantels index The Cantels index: 516 keV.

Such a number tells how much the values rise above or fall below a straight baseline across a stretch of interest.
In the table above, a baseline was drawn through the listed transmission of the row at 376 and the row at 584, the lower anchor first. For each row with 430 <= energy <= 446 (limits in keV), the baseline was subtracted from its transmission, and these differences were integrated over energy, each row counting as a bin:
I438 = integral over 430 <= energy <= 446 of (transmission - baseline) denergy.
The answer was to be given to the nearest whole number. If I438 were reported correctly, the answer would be -98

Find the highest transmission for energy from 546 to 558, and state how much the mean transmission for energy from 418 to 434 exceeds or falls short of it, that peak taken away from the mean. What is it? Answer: -38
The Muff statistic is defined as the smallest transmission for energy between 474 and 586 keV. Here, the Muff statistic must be 438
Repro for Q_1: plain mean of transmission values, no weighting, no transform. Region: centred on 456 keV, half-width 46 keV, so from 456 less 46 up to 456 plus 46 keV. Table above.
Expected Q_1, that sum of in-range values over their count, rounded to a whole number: 461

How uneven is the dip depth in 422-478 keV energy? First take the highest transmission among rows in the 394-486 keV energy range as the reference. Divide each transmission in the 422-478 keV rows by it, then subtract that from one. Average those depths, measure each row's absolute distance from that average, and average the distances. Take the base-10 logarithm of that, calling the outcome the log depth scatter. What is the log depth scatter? -1.65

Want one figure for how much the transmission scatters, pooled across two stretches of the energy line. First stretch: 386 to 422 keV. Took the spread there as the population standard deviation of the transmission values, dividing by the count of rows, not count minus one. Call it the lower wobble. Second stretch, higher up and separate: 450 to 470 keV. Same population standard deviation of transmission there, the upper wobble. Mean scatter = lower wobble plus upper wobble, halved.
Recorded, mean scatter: 22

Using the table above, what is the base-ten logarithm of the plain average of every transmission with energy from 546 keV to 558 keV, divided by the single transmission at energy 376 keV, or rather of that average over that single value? 0.05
